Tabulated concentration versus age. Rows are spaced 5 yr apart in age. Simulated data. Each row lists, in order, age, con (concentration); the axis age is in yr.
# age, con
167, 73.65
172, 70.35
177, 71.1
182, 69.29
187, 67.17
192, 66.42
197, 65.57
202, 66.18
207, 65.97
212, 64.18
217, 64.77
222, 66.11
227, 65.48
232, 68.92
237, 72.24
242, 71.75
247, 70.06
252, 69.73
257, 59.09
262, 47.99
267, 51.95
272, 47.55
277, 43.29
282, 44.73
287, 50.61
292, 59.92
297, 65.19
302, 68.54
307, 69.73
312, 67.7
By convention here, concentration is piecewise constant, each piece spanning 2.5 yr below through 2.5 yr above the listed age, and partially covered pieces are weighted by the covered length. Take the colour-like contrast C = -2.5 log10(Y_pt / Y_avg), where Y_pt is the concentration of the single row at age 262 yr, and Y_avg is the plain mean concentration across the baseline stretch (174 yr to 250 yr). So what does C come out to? 0.37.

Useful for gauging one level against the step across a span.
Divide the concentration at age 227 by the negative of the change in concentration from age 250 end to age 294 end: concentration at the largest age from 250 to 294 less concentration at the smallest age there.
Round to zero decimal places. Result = 7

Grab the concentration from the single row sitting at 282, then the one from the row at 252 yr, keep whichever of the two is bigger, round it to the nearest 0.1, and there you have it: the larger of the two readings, 69.7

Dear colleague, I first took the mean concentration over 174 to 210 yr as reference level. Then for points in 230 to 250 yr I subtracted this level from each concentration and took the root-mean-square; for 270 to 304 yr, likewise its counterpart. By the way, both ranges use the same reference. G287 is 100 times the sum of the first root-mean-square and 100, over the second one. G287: 641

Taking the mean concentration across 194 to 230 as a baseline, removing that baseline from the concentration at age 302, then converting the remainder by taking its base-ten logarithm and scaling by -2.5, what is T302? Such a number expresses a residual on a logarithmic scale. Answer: -1.2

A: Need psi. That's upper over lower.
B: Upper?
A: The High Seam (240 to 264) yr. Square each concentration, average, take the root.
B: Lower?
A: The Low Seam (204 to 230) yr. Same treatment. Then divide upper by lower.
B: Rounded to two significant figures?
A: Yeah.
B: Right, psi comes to 0.99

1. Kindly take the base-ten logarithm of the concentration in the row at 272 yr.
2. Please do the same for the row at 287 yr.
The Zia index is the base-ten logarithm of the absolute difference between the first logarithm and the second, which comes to -1.6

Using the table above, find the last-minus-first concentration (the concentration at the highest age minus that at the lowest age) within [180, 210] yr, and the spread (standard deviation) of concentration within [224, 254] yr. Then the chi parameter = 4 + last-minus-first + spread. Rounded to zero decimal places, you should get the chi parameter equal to 3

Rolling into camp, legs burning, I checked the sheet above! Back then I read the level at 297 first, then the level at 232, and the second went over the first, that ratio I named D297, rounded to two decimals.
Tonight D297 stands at 1.06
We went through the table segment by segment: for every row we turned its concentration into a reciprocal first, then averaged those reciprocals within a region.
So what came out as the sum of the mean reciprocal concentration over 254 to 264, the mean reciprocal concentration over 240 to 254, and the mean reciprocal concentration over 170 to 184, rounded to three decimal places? 0.047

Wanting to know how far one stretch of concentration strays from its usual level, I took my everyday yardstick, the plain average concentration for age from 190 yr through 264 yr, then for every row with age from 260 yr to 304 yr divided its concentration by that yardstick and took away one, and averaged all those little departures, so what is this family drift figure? -0.19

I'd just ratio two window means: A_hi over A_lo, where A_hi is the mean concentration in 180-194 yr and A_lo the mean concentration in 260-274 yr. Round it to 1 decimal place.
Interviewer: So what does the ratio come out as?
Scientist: 1.4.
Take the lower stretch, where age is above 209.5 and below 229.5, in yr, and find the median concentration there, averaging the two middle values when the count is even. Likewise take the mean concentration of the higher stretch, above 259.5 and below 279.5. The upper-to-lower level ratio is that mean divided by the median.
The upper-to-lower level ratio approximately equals 0.73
